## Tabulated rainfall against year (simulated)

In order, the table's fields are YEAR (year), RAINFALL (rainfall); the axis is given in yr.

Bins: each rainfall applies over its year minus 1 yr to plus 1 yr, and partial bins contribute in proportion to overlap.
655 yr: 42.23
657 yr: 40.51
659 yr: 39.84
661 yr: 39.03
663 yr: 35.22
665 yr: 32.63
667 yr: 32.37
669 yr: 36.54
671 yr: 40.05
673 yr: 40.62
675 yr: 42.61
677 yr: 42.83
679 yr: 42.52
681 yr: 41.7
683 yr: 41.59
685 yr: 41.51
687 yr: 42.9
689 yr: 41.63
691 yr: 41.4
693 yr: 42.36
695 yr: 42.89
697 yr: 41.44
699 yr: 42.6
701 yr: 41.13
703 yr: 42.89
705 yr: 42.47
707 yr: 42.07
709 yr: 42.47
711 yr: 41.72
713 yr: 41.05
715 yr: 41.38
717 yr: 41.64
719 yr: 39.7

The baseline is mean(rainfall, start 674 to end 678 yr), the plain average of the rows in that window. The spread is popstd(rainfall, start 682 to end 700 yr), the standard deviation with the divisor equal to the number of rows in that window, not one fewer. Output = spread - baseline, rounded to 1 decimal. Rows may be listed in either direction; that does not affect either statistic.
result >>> -42.1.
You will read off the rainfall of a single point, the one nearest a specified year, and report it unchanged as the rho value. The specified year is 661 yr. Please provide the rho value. 39.03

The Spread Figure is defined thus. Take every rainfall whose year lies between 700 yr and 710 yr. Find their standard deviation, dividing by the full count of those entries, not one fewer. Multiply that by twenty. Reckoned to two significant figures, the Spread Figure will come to 12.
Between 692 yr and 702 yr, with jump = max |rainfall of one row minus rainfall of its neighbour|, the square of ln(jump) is 0.15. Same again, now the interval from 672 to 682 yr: 0.47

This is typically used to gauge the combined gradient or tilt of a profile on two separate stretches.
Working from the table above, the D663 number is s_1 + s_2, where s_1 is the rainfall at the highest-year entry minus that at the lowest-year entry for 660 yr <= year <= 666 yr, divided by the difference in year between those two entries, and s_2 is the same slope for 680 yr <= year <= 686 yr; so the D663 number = -1.6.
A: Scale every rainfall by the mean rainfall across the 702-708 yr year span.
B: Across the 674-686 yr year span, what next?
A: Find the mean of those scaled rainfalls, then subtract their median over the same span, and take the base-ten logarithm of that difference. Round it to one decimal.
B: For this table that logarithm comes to -3.4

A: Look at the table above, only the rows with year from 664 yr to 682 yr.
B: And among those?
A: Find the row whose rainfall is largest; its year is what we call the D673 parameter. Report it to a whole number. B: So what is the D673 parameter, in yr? 677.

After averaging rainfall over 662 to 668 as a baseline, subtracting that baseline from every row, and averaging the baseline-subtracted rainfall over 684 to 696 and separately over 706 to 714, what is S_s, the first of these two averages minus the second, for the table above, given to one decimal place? 0.3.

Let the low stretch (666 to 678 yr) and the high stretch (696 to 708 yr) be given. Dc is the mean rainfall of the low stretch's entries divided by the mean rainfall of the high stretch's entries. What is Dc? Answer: 0.93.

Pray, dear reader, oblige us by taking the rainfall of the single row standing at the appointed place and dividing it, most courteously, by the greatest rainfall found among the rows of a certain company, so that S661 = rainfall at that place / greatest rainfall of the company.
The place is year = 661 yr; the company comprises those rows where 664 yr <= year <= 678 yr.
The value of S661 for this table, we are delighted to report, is 0.91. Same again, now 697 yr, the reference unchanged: 0.97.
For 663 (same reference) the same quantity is 0.82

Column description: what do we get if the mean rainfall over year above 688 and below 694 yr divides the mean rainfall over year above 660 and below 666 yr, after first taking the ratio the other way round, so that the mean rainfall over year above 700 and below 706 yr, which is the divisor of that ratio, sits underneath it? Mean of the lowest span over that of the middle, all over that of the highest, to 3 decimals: 0.020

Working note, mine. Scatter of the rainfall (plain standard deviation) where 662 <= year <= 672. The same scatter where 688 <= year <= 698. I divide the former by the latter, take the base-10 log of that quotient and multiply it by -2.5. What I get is -1.7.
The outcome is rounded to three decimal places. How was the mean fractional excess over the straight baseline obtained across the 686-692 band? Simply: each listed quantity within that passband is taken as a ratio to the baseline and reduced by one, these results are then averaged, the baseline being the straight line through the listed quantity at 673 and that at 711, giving 0.022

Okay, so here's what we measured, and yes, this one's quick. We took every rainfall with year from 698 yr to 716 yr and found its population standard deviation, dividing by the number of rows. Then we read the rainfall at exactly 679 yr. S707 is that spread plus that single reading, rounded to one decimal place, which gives 43.2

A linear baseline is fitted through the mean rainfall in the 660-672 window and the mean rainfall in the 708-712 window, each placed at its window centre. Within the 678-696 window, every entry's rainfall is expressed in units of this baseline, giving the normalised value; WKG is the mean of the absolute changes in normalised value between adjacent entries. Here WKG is 0.019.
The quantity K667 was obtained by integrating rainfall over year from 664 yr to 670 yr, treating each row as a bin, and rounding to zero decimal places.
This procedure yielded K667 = 203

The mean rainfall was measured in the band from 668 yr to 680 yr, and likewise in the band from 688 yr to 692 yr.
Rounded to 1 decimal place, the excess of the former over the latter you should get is -0.7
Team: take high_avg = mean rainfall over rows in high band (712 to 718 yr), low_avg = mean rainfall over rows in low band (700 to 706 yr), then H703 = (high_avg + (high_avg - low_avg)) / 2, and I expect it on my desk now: 20.3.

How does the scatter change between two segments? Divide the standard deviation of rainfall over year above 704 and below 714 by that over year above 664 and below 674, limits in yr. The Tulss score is 0.15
